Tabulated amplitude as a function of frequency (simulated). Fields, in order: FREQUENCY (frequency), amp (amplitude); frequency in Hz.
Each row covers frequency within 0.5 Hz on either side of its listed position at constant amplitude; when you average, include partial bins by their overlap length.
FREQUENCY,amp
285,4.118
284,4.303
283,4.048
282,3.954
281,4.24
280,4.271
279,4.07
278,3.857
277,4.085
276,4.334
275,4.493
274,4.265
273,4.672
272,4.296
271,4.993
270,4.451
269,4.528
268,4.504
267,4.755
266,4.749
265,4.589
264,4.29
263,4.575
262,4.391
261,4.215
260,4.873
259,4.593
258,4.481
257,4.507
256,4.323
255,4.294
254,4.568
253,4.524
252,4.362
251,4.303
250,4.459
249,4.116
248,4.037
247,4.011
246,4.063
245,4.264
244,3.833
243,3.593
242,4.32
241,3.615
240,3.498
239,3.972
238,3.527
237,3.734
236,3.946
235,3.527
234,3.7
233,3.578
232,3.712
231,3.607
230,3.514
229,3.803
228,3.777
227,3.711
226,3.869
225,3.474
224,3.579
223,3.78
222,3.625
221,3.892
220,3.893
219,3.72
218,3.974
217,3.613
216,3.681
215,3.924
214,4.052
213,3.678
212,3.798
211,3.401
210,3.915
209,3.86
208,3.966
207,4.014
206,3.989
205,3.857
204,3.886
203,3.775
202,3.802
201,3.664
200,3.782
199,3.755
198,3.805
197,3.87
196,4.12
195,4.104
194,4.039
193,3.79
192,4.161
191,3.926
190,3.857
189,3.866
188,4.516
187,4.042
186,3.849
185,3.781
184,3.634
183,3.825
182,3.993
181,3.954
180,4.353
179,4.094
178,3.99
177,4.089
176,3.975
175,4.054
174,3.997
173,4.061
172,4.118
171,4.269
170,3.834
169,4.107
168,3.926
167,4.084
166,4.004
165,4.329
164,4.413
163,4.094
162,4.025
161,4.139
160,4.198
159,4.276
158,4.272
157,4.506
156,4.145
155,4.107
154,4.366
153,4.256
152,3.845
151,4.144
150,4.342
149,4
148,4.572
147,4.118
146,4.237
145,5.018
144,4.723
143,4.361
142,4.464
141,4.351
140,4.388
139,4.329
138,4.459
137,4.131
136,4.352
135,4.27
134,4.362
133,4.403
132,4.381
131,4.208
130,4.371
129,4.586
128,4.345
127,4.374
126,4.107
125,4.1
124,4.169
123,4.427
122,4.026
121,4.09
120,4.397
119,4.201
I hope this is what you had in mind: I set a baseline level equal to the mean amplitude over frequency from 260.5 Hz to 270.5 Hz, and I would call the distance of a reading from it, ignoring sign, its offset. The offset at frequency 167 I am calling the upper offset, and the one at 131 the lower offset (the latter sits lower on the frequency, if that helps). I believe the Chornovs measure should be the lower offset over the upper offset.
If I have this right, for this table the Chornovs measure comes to 0.71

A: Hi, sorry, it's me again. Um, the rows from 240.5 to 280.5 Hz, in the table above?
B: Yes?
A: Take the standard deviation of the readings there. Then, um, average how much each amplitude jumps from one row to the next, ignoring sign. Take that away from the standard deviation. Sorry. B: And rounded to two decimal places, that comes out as 0.06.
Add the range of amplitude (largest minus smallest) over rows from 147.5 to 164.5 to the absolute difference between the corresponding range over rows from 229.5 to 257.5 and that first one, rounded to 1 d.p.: 1.1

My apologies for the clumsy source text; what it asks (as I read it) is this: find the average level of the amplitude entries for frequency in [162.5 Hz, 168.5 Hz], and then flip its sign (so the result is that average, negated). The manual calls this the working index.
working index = -4.1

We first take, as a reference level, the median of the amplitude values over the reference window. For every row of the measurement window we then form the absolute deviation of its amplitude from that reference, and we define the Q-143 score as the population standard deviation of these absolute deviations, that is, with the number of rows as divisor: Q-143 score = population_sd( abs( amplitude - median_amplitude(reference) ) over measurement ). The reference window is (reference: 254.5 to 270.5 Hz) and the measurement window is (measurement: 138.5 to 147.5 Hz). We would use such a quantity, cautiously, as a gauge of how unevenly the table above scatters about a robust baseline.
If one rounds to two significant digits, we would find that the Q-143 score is 0.14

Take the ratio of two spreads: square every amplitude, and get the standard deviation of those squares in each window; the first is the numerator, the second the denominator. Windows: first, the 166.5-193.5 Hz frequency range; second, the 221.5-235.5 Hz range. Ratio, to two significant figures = 1.7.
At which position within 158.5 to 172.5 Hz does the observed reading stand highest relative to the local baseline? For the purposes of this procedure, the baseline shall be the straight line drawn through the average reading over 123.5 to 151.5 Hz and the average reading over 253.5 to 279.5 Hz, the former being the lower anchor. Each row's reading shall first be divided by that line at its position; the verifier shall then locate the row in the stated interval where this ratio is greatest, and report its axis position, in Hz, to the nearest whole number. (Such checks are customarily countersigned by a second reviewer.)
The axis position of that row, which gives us 164 Hz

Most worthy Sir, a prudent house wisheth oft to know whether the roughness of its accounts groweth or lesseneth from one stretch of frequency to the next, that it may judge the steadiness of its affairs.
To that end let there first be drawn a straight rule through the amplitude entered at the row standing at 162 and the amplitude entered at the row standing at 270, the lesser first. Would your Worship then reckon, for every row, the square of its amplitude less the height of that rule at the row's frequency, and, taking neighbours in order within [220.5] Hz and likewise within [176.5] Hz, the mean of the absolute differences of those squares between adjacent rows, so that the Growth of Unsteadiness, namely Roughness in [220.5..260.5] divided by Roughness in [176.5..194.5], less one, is 2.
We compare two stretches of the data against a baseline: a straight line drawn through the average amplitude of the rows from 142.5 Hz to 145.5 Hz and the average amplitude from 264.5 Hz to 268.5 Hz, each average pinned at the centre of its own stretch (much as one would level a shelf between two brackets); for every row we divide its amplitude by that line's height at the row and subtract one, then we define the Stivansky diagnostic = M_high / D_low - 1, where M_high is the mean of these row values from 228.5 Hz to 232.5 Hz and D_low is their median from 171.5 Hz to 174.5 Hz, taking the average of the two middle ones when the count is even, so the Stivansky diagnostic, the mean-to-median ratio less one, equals 0.61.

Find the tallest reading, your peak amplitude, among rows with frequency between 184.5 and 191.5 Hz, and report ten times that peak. 45.2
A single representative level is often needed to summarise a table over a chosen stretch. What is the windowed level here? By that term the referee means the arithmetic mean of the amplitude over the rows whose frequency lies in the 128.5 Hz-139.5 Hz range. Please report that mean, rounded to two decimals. 4.35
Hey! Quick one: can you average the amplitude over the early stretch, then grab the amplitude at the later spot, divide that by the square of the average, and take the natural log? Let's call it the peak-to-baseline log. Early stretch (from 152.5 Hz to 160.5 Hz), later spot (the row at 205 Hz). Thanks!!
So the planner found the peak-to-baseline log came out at -1.55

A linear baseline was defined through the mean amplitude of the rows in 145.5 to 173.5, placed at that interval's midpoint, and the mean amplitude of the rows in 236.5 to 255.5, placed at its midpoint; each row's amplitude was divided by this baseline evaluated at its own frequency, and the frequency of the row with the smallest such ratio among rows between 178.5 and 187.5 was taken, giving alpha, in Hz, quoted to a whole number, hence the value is 184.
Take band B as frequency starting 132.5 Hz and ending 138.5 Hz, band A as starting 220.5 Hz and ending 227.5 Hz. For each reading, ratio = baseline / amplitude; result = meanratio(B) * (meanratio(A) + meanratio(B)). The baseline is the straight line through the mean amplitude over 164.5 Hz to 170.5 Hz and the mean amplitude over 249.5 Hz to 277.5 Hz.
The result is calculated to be 1.9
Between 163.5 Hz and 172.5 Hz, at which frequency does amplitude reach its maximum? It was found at 164 Hz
